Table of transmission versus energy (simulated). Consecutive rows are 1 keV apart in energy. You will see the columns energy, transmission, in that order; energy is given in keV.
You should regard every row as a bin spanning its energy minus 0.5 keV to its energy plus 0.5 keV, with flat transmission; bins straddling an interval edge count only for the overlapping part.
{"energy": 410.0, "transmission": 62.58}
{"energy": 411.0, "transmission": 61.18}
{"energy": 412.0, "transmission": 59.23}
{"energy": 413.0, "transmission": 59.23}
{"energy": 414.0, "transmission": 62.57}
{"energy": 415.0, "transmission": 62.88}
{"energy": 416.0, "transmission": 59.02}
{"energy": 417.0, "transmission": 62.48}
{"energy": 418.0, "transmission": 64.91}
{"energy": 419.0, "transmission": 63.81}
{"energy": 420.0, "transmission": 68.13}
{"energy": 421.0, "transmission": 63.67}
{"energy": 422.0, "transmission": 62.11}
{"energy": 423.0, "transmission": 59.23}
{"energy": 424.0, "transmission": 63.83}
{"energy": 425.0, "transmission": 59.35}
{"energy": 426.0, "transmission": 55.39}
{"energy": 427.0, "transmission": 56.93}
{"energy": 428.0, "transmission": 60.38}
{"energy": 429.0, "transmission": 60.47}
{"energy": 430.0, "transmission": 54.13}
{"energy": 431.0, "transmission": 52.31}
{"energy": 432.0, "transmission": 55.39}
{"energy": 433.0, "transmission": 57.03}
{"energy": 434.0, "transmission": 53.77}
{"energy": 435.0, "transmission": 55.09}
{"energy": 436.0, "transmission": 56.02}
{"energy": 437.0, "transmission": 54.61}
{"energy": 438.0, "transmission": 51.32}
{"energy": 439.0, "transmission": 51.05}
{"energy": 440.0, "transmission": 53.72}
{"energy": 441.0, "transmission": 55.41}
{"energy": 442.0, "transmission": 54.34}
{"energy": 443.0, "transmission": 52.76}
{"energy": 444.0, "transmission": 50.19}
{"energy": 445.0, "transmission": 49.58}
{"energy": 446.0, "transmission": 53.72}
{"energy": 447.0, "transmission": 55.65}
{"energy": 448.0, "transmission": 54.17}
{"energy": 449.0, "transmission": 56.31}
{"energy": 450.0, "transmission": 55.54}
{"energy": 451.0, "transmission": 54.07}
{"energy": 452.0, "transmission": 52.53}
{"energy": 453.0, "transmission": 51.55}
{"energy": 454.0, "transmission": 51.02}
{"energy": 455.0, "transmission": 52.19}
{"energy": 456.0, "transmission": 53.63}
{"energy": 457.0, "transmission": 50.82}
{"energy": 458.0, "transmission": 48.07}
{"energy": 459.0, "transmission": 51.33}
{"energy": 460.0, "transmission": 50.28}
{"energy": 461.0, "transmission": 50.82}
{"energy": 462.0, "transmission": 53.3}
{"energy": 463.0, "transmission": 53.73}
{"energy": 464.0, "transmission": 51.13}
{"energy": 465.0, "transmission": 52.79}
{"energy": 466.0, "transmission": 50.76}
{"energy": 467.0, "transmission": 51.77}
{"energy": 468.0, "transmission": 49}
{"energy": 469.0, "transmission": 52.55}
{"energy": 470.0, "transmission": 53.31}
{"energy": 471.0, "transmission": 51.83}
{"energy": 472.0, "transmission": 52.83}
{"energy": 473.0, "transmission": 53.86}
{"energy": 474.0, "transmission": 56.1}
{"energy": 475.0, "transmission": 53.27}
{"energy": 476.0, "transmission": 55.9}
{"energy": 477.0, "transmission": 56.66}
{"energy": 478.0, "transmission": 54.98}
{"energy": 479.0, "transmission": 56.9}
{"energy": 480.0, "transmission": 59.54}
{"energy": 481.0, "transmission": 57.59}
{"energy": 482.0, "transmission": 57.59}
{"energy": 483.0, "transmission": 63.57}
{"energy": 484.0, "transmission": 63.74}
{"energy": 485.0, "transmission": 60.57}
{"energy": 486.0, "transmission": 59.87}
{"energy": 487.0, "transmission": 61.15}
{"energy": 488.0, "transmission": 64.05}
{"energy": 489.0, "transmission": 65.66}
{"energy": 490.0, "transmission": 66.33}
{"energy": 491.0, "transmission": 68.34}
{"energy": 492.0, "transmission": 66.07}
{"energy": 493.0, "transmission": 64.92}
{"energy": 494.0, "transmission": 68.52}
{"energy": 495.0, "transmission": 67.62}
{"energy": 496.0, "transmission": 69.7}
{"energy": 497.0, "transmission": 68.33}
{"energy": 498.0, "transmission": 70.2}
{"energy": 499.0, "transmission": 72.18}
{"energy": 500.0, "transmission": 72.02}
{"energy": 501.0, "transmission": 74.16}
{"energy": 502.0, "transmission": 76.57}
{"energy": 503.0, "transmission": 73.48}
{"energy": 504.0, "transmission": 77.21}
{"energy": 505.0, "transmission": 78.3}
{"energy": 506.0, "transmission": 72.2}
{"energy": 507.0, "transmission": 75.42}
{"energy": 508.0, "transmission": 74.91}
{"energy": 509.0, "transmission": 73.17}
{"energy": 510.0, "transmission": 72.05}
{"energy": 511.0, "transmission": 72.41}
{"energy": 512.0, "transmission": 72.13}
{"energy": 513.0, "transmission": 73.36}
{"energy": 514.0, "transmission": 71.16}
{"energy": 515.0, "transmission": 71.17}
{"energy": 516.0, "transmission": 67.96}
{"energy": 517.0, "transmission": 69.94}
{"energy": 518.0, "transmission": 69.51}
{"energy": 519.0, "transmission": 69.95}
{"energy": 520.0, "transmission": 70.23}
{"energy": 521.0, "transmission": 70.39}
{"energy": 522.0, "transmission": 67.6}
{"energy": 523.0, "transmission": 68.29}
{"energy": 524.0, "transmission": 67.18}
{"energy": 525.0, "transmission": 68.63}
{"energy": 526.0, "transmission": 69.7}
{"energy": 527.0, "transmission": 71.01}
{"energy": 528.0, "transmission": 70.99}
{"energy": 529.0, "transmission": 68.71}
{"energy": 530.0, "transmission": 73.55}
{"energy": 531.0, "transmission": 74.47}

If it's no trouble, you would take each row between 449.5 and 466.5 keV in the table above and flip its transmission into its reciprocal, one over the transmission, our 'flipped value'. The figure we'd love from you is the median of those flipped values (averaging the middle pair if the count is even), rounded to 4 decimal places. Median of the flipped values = 0.0194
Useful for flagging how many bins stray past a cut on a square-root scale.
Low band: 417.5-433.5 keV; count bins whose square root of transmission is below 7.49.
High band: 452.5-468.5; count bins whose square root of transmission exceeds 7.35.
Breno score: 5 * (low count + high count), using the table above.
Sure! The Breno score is 20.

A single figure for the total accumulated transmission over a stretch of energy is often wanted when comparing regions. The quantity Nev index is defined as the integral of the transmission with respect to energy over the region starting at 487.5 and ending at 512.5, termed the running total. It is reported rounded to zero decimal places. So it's 1776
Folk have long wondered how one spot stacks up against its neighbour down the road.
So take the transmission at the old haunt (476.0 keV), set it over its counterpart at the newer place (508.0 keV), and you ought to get 0.75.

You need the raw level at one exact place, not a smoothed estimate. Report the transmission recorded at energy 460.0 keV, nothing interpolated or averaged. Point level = 50.28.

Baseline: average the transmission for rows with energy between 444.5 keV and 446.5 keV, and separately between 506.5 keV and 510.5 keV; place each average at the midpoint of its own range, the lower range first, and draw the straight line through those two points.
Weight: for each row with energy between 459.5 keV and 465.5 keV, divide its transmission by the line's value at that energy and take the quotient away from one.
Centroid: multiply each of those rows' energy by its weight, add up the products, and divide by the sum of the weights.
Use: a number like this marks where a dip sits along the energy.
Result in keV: 462.5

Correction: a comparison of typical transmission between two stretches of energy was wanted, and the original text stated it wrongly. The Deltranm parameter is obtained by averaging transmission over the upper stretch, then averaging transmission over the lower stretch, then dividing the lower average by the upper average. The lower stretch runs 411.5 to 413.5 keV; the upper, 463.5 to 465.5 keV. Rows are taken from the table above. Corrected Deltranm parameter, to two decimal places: 1.14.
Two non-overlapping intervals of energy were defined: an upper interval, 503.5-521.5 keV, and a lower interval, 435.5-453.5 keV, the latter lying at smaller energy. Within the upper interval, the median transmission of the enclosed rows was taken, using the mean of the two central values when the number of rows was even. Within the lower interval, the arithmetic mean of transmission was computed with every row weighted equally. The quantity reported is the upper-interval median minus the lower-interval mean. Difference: 19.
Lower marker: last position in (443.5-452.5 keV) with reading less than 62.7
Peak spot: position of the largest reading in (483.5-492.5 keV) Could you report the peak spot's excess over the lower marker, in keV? 39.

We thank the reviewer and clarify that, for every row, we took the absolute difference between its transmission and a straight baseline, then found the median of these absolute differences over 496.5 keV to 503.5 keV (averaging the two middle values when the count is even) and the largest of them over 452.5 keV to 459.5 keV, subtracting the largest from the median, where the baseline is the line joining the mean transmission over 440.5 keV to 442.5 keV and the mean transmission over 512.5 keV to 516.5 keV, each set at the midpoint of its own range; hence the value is -6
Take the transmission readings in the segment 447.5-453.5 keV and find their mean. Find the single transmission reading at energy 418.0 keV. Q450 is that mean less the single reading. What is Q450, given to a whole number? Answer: -11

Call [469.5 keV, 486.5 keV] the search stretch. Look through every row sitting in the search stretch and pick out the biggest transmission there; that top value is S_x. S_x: 63.74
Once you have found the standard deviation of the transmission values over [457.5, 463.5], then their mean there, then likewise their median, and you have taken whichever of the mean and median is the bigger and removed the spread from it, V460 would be 49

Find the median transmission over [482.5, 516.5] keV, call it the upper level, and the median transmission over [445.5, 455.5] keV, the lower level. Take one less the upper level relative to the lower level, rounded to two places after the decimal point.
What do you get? -0.31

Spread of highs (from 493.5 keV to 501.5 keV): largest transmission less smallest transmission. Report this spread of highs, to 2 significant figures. 6.5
